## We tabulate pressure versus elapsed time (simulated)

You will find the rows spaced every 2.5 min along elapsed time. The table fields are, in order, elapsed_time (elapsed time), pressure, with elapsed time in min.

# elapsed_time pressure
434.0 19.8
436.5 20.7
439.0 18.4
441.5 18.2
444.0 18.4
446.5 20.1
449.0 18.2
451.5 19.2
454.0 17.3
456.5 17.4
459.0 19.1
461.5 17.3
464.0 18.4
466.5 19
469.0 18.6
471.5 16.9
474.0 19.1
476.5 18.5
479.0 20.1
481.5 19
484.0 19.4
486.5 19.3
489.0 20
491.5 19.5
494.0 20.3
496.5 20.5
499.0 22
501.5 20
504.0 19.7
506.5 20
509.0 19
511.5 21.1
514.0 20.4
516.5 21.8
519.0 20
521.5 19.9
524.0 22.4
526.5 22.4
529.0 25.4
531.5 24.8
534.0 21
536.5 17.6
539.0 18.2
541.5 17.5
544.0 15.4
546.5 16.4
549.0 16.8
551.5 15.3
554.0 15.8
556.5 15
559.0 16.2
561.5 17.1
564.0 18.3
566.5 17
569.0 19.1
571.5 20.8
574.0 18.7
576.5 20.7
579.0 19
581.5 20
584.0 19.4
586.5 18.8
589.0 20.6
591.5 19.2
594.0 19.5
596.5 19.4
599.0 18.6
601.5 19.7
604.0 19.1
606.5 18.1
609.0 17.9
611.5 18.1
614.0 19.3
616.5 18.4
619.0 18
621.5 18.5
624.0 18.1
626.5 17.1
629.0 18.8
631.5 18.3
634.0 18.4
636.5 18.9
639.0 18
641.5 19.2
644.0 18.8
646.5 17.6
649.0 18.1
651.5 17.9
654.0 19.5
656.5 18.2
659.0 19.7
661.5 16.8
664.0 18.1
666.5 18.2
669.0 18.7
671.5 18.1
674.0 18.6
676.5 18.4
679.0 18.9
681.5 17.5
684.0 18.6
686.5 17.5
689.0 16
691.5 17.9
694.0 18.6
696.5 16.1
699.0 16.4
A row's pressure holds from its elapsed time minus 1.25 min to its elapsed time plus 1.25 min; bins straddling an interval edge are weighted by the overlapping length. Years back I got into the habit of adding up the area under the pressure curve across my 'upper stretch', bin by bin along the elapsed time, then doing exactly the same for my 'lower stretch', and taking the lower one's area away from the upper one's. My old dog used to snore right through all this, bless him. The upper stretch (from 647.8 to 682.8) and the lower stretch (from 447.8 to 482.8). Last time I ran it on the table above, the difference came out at -4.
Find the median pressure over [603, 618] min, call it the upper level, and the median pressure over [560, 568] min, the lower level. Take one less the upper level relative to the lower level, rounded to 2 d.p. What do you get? -0.07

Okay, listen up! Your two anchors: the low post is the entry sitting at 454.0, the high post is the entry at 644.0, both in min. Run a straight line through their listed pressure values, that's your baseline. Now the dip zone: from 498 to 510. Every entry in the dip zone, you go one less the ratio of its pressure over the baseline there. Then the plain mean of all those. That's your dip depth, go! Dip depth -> -0.14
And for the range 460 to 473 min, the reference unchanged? -0.04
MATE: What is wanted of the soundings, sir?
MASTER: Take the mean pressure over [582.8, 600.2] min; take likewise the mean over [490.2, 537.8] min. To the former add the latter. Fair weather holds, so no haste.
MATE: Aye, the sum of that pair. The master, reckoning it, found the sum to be 40.3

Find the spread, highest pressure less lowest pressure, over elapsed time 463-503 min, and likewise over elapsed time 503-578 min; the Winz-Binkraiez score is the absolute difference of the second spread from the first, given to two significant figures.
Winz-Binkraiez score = 5.3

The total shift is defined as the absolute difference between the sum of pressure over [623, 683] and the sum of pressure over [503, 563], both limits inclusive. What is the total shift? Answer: 19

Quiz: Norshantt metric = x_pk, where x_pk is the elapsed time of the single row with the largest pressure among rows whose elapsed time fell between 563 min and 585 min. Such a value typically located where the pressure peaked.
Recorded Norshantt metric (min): 571.5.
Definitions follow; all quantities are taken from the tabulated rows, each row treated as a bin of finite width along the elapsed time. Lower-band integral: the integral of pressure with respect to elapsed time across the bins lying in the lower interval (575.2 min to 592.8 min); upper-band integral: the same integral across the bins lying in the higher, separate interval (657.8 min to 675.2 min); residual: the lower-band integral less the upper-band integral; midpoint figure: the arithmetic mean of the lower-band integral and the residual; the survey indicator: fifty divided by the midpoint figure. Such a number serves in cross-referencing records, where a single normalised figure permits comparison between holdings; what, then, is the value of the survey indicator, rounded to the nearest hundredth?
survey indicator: 0.27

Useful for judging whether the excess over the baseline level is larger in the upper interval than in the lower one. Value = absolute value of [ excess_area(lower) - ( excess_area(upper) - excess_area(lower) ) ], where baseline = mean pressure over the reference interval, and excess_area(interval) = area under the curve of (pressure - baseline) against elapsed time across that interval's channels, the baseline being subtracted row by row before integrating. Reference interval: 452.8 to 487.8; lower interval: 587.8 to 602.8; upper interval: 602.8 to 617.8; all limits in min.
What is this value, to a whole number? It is 30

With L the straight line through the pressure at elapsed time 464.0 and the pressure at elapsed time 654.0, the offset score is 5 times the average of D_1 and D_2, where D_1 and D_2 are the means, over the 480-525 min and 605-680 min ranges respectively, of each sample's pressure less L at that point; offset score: 1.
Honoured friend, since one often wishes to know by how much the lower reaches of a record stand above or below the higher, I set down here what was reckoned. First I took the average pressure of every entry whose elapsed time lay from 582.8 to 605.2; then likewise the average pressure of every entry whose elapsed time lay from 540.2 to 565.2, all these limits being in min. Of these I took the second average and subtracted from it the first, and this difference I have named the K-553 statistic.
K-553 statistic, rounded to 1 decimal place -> -3.0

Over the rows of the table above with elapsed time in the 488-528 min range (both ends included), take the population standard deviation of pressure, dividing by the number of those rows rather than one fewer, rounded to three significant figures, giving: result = 1.02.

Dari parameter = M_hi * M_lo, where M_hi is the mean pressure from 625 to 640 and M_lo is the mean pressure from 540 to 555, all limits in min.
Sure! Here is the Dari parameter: 296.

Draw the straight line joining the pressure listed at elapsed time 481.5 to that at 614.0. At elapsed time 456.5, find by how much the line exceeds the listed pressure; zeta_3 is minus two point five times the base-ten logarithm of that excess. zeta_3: -0.47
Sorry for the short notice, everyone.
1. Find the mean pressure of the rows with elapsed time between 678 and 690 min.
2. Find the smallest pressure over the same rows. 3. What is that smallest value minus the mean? -1.7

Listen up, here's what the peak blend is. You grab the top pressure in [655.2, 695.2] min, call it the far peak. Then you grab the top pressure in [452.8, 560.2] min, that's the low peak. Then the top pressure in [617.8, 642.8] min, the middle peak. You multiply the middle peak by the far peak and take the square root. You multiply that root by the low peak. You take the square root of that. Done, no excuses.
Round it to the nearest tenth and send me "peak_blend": 22.2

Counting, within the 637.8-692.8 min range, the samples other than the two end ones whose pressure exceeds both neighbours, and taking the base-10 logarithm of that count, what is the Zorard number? 0.90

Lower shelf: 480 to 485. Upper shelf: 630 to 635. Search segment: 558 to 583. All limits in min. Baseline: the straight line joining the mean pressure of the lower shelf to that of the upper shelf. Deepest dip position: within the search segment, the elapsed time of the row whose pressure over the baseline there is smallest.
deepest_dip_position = 559.0 min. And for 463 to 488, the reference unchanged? 471.5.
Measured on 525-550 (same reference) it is 544.0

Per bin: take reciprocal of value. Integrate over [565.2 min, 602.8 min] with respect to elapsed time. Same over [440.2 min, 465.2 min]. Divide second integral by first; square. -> 0.5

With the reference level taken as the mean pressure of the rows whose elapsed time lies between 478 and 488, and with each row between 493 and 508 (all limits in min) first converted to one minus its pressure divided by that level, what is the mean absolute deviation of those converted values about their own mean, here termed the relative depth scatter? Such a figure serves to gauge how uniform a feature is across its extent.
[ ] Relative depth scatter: 0.0286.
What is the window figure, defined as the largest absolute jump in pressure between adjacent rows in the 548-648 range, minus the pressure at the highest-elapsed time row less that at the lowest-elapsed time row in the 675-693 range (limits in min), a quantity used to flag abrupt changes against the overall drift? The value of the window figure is 2.6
